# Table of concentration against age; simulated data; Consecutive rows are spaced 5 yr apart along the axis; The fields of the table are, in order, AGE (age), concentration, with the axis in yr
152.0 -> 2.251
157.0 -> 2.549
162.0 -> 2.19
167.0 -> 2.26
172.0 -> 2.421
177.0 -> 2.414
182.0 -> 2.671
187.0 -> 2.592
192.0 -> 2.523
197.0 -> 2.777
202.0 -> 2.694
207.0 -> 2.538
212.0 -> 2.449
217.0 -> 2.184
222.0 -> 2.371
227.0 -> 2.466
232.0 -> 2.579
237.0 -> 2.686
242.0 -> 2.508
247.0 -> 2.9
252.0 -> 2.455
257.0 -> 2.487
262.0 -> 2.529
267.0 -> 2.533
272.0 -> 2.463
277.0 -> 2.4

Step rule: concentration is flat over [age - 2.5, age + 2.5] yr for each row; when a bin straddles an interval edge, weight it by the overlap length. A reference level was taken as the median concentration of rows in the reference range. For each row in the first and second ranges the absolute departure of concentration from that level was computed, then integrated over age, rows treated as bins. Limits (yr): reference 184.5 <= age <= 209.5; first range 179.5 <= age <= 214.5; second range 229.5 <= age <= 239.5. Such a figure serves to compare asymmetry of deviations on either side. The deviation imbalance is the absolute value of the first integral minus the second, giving 2.6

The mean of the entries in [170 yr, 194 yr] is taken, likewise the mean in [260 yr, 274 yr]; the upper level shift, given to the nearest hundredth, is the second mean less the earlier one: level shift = -0.02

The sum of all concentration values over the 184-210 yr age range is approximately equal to 13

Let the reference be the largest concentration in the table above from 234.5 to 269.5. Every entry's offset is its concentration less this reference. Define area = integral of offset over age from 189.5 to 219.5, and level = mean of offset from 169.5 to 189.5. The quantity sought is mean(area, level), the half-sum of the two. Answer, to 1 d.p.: -5.8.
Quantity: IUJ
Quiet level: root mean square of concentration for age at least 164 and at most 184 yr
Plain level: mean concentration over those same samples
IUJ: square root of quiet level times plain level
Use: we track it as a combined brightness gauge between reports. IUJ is 2.44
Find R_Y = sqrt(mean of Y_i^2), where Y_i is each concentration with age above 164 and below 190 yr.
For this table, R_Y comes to 2.48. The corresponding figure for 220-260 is 2.56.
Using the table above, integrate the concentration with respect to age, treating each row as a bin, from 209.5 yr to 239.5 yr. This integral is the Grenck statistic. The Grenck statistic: 73.7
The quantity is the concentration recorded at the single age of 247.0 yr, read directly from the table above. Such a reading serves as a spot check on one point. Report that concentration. 2.9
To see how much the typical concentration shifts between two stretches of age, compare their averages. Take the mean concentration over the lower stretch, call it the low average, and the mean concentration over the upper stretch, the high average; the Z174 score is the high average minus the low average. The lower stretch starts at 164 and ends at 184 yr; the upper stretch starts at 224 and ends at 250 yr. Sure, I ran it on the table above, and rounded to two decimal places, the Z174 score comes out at 0.19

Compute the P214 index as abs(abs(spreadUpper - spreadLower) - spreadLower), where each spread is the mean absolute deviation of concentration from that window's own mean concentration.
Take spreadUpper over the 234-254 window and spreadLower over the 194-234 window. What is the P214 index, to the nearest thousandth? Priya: 0.124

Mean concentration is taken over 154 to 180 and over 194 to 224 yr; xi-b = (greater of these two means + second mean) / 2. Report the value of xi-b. 2.50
